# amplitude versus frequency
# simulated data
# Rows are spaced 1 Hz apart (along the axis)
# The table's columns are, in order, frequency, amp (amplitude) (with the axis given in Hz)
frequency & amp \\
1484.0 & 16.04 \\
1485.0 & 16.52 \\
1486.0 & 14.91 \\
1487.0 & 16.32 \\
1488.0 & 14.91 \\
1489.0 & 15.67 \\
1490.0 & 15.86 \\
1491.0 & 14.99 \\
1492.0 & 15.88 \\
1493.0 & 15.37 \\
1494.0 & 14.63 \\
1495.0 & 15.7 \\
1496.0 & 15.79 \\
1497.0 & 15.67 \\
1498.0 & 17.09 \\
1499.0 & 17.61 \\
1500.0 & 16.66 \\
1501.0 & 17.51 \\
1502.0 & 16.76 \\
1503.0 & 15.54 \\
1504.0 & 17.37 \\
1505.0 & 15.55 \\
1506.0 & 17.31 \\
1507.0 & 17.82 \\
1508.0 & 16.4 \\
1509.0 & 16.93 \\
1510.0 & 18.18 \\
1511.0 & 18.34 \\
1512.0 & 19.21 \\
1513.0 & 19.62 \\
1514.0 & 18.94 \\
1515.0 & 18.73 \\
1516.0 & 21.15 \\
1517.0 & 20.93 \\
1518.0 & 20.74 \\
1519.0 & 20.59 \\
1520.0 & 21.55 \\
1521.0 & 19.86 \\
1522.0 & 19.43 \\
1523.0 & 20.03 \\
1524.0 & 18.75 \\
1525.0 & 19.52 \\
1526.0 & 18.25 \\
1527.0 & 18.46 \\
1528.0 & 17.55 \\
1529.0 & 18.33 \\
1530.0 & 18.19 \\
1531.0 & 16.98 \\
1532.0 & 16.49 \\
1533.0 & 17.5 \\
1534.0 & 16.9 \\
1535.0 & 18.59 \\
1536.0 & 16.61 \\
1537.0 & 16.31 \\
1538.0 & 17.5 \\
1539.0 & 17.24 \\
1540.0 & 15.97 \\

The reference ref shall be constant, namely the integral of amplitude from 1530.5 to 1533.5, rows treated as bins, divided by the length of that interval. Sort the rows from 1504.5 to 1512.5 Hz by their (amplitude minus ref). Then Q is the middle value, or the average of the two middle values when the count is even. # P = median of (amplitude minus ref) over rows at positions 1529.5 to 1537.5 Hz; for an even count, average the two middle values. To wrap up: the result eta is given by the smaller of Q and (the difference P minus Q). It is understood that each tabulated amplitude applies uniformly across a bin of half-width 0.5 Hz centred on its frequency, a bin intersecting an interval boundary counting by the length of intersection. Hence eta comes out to -0.6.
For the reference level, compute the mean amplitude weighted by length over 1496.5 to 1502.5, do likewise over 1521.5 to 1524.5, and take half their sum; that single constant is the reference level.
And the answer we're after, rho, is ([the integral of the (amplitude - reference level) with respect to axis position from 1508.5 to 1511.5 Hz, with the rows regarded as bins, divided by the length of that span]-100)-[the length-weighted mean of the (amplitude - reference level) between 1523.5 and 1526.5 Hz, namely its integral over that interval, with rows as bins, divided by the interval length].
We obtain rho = -101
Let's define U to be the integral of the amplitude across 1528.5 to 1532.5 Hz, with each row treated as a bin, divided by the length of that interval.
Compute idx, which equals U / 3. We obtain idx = 5.8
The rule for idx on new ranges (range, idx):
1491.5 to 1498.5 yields 5.2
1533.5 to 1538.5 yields 5.7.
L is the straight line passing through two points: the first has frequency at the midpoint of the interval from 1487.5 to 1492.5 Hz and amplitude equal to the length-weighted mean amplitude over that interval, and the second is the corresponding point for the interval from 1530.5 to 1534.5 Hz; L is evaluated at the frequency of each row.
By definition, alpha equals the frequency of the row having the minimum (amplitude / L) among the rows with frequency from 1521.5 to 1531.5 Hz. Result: 1531.0 Hz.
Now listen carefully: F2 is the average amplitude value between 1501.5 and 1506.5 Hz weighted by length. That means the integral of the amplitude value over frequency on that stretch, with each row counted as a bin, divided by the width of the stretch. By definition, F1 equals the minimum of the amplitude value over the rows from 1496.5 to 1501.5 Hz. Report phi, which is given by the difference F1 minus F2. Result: -0.8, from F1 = 15.67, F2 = 16.5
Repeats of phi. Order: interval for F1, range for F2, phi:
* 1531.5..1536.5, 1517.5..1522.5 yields -3.9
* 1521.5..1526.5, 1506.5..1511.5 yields 0.7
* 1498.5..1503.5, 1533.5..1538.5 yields -1.6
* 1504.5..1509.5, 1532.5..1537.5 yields -1.6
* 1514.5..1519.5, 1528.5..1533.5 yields 1.2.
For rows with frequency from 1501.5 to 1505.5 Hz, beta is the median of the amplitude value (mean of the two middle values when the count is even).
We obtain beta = 16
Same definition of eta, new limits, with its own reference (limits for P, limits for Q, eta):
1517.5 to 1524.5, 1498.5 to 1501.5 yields 0.5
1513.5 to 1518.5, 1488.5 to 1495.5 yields -1.3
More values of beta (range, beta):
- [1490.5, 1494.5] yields 15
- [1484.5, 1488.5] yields 16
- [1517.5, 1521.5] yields 21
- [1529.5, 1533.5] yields 17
